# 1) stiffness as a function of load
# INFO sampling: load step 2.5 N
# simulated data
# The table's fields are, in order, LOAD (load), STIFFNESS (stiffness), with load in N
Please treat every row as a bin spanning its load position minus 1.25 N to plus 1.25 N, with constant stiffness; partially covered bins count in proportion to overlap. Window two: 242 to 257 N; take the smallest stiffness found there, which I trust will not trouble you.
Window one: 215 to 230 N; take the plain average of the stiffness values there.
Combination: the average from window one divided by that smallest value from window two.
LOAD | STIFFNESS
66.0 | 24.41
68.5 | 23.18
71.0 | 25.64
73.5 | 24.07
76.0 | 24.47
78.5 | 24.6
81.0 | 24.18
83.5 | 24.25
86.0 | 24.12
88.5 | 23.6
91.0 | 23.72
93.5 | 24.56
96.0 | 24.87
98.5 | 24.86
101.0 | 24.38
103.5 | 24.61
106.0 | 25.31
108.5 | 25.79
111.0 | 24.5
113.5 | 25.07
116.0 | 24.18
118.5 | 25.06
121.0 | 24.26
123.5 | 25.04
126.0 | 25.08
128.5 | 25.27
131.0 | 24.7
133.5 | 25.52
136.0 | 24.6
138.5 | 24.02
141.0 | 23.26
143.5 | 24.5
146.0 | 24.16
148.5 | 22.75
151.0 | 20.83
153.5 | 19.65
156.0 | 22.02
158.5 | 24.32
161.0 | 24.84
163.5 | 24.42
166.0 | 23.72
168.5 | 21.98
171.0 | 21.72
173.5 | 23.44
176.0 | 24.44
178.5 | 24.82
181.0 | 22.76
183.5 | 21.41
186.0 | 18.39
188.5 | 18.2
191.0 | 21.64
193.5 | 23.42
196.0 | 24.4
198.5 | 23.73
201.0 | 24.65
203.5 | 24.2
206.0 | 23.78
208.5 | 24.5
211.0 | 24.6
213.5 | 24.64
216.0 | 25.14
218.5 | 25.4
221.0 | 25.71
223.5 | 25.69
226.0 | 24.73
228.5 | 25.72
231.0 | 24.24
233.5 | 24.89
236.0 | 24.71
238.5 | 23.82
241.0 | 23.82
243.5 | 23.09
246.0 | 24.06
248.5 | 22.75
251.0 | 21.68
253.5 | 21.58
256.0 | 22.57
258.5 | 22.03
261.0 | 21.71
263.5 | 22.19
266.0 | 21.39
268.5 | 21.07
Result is 1.18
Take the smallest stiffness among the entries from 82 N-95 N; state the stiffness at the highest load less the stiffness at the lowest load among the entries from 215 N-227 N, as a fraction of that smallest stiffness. 0.0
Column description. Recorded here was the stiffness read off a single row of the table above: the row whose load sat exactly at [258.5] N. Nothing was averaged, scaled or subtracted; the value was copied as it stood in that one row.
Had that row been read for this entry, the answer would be 22.03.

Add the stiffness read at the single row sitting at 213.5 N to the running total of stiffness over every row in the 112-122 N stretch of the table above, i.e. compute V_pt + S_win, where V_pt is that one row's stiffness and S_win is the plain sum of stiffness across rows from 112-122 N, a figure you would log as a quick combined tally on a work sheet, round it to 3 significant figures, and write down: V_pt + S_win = 123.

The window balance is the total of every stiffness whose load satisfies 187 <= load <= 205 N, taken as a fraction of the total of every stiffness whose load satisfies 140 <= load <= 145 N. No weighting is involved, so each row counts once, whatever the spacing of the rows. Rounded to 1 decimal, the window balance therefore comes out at 3.4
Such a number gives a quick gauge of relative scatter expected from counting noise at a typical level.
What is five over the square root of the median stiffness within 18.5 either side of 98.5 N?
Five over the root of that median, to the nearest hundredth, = 1.01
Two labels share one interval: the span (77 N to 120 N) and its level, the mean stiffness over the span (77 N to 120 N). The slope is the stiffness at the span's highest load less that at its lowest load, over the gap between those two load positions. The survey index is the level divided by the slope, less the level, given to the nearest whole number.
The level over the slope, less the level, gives 2112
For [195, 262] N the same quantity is -604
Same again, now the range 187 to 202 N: 21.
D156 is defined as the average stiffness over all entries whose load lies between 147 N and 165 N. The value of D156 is 22.7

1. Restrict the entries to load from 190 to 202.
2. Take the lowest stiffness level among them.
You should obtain 21.64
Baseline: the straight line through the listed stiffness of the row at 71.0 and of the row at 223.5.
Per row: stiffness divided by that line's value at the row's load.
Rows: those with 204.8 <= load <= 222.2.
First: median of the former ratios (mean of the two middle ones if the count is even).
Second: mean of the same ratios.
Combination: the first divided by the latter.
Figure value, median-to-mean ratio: 0.99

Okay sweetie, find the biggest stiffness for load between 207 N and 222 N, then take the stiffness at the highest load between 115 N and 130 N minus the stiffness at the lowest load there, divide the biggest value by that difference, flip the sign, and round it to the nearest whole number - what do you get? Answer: -24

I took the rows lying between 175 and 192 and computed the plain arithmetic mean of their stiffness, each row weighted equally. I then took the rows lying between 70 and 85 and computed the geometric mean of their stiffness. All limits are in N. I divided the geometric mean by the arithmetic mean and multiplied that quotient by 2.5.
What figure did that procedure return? 2.8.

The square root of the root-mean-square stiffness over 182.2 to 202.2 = 4.70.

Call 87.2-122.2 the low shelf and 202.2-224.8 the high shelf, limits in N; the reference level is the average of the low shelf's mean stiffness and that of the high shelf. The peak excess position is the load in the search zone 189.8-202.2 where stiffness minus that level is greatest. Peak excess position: 201.0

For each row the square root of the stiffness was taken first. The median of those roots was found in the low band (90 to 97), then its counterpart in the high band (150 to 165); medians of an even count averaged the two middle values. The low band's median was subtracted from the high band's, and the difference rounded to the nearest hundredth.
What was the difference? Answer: -0.14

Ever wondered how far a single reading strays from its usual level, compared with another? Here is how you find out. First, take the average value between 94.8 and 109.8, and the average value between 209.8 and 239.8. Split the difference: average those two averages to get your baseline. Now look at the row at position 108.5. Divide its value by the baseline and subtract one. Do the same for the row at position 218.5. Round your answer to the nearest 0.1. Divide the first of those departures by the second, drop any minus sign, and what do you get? 1.9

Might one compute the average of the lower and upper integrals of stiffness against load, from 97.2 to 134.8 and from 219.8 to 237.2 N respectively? 687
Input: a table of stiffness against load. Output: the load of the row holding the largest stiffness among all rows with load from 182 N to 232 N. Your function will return 228.5 N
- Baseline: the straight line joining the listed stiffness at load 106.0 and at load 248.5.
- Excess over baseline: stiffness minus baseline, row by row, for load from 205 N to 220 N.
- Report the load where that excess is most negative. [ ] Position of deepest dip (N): 206.0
